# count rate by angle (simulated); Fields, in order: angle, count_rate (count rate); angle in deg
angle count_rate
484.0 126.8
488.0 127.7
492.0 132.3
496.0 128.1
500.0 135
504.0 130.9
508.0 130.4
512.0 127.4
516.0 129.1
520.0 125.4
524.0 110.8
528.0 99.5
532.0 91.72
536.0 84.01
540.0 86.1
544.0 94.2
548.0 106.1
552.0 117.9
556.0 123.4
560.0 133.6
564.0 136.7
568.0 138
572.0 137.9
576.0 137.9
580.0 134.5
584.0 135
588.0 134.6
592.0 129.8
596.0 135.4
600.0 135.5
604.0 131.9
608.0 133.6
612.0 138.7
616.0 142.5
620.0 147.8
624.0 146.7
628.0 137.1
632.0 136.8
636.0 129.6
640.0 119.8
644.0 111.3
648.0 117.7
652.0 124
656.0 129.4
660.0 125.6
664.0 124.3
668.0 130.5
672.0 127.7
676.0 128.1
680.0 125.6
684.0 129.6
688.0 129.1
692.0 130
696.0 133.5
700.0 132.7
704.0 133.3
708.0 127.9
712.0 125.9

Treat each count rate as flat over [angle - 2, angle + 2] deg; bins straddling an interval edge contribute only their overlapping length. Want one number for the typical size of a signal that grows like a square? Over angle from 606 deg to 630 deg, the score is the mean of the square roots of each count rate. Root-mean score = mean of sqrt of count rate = 11.9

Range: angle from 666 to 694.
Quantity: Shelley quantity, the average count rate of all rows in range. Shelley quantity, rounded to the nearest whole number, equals 129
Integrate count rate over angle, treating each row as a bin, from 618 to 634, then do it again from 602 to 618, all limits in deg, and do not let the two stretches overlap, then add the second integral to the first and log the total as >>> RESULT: 4460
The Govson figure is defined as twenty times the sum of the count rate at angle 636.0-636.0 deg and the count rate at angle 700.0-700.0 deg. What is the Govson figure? 5246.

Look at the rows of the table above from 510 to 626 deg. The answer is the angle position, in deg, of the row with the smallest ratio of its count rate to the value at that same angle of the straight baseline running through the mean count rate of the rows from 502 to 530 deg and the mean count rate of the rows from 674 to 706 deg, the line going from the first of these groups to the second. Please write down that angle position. 536.0 deg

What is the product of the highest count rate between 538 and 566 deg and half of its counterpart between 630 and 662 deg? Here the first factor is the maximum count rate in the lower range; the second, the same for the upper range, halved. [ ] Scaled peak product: 9350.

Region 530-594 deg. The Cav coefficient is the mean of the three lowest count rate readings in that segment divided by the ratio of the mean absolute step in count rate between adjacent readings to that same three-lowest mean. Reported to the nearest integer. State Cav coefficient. 1612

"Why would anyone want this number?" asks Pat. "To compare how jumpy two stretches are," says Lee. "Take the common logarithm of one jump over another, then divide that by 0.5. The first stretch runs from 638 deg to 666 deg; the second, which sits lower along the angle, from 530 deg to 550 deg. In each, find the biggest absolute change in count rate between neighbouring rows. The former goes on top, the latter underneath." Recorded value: -0.29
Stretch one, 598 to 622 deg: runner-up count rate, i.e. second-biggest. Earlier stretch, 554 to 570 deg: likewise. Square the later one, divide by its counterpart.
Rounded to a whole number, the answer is 149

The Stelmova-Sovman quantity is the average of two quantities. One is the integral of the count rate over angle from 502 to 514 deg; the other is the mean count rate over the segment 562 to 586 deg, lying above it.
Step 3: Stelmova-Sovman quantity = 846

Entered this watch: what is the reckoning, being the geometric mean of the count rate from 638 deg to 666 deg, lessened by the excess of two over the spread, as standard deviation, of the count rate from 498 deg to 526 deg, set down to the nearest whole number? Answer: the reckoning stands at 127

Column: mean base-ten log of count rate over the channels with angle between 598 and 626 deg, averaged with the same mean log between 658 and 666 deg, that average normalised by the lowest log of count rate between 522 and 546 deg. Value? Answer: 1.10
